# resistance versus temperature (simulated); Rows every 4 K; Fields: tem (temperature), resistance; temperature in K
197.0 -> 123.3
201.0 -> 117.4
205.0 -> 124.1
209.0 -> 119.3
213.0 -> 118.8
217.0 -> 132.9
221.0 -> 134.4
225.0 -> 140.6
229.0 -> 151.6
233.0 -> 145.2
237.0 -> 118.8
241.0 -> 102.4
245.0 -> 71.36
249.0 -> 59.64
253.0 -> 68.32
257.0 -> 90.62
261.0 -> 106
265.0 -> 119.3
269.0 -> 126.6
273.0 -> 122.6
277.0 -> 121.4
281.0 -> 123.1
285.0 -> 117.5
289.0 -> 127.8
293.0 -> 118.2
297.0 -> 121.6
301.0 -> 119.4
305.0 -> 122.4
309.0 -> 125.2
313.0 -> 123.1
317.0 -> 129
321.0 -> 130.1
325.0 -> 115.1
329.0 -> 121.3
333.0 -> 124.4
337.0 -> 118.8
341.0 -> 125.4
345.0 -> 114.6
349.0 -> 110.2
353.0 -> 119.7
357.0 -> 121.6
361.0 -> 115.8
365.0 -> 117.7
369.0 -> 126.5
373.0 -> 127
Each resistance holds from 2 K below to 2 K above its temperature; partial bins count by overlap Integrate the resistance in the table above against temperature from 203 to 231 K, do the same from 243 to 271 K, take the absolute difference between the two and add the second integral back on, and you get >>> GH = 3687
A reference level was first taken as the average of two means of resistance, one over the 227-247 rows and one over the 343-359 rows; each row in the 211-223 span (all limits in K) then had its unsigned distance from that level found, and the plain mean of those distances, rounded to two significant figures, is 12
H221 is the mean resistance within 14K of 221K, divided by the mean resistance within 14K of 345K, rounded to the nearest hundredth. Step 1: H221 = 1.13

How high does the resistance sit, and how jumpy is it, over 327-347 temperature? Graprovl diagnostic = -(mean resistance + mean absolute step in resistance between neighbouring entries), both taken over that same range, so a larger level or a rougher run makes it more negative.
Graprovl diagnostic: -127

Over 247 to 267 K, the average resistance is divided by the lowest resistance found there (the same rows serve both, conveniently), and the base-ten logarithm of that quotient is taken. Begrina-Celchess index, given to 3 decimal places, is 0.173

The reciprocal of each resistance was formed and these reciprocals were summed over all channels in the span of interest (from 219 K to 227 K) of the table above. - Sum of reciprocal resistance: 0.015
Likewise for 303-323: 0.040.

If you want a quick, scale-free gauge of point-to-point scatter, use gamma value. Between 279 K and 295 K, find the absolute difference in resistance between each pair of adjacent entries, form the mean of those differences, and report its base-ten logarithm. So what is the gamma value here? 0.93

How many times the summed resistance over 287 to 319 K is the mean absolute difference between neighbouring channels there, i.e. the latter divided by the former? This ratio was 0.0042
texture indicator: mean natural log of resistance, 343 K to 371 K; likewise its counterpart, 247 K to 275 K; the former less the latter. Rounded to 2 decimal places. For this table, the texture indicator 0.21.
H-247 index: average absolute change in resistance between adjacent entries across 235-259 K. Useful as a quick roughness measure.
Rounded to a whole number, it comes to 18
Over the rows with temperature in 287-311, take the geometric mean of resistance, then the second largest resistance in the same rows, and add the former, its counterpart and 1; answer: 249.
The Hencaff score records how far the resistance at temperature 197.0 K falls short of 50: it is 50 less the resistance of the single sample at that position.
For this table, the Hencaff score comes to -73.3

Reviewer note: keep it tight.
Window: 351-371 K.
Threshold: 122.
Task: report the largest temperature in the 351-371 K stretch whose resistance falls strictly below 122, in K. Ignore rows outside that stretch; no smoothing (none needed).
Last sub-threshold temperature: 365.0 K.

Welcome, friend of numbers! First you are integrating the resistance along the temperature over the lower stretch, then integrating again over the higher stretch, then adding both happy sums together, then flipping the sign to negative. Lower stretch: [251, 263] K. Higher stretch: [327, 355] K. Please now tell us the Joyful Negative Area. -4397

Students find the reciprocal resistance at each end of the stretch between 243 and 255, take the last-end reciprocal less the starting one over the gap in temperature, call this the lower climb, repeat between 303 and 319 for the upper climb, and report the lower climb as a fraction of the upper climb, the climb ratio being -2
